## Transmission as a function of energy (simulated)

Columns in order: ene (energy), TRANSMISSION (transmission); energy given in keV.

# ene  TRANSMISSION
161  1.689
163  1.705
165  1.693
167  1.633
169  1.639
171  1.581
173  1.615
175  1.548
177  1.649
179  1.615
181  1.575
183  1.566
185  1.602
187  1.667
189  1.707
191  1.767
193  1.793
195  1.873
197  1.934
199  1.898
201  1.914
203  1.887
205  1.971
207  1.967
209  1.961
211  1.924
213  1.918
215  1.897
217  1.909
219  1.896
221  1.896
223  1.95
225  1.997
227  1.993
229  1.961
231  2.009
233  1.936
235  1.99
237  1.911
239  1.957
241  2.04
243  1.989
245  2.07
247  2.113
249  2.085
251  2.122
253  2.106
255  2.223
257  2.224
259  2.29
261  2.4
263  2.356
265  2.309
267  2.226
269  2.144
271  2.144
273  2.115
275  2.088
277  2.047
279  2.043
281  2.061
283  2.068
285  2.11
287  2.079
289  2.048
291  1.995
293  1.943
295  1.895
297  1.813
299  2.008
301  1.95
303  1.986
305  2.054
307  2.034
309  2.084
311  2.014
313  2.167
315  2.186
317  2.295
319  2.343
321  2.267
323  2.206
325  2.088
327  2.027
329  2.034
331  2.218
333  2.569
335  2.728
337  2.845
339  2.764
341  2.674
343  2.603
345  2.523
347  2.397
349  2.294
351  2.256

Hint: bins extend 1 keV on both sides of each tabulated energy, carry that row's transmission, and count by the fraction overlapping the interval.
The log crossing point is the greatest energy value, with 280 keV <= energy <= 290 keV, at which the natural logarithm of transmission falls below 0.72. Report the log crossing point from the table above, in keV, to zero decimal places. 289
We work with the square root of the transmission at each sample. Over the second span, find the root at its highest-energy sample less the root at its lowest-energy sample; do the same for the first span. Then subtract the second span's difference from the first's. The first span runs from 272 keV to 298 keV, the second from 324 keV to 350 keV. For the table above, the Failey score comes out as -0.18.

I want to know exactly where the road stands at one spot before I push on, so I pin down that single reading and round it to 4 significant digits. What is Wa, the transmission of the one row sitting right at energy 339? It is 2.764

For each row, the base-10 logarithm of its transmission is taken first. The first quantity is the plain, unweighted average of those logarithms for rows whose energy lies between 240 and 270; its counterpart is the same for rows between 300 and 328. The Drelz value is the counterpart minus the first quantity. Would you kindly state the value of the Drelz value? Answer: -0.01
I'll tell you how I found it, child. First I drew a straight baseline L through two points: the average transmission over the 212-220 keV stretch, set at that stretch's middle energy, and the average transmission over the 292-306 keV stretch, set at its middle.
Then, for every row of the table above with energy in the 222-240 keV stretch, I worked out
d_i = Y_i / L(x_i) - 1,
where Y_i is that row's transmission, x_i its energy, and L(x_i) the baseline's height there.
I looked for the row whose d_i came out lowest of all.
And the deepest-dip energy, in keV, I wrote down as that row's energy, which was 237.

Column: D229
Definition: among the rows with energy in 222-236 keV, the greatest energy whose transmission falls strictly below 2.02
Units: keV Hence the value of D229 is 235 keV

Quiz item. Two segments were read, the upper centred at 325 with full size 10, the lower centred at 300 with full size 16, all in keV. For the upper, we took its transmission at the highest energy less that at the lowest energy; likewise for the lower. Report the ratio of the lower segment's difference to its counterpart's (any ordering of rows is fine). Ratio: -0.39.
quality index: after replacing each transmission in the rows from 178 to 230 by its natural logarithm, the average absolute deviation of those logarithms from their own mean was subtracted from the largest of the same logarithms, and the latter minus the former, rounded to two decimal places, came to 0.63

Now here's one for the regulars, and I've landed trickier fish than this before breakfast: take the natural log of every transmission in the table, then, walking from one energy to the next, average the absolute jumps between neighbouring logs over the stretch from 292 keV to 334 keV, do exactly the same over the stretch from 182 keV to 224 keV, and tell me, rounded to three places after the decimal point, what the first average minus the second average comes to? 0.024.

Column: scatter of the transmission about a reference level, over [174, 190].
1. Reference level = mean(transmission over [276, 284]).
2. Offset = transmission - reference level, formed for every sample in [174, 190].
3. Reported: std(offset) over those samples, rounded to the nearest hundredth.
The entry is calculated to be 0.05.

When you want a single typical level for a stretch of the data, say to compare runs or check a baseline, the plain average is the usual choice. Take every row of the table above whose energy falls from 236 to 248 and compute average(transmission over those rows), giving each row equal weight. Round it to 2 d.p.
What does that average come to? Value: 2.01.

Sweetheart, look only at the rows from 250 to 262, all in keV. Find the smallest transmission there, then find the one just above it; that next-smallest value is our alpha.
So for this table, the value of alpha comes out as 2.122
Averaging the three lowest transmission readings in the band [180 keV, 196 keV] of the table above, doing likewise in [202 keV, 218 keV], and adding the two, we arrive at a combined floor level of 3.48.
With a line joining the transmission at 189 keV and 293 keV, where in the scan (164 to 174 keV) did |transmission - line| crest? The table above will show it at 171 keV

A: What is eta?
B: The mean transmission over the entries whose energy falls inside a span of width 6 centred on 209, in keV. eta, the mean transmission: 1.95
